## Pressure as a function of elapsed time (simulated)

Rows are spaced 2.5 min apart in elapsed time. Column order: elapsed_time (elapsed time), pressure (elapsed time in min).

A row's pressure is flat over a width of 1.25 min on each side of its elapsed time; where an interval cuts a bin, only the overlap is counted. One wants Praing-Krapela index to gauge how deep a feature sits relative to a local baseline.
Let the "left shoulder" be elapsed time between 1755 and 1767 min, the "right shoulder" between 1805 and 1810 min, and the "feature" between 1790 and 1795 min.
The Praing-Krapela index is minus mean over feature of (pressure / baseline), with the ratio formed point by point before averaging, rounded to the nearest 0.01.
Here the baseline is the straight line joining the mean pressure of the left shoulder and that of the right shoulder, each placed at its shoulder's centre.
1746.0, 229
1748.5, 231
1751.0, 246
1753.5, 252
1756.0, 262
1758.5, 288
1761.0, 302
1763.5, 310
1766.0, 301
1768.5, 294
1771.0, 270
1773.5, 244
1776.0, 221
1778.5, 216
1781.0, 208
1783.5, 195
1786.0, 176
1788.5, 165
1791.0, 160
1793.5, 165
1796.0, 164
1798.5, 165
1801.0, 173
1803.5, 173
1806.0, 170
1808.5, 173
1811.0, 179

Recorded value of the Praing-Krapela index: -0.77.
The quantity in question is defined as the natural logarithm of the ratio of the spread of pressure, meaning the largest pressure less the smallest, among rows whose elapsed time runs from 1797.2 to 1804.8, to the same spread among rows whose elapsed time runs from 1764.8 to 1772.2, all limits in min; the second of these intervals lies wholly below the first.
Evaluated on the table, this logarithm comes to -1.4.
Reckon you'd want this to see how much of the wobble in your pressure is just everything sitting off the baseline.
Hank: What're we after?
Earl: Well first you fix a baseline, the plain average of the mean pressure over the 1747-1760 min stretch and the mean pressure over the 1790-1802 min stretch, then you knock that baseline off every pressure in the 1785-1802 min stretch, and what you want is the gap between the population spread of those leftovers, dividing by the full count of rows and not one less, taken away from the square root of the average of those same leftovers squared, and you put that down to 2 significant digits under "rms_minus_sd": 39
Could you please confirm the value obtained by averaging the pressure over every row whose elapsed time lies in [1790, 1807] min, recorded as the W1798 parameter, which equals 167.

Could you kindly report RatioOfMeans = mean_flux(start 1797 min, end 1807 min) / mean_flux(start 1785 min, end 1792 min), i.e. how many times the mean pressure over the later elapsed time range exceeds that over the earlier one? 1.02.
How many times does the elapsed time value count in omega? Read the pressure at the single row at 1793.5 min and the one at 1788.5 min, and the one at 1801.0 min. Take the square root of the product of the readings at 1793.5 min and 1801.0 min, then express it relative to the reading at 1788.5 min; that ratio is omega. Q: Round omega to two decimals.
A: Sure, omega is 1.02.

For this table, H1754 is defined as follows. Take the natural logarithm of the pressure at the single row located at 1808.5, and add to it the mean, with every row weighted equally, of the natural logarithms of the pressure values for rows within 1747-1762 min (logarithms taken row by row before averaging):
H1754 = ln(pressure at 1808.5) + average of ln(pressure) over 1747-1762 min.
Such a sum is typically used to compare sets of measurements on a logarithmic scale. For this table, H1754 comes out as 10.7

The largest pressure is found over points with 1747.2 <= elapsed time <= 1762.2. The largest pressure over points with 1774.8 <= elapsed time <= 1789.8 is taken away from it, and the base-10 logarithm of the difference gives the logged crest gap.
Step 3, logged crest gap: 1.91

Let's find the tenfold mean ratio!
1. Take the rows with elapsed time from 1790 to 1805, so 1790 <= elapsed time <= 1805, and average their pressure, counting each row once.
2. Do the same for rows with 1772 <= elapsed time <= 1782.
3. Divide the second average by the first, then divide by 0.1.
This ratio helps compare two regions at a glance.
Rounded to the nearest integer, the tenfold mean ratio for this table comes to 13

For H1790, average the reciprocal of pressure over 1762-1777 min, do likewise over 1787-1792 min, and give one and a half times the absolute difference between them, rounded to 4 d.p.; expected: 0.0037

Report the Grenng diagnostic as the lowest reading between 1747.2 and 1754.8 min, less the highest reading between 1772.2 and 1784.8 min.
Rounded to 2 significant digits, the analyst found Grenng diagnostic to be -13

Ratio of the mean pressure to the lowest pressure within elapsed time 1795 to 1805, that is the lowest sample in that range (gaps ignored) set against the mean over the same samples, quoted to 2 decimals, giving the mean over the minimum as 1.03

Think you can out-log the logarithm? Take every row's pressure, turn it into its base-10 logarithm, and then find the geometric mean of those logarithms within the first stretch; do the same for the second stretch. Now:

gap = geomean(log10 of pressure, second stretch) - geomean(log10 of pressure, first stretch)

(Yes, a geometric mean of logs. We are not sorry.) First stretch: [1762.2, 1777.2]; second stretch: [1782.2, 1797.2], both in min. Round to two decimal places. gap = -0.20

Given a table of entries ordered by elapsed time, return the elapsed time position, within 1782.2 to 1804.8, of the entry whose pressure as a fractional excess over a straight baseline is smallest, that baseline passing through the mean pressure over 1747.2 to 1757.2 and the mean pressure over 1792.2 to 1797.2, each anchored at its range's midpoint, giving 1791.0 min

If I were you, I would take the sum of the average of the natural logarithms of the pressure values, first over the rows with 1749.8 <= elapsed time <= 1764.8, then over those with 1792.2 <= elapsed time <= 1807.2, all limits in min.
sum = 10.7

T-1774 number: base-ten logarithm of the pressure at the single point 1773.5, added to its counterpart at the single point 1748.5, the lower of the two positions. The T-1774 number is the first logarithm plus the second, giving 4.75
